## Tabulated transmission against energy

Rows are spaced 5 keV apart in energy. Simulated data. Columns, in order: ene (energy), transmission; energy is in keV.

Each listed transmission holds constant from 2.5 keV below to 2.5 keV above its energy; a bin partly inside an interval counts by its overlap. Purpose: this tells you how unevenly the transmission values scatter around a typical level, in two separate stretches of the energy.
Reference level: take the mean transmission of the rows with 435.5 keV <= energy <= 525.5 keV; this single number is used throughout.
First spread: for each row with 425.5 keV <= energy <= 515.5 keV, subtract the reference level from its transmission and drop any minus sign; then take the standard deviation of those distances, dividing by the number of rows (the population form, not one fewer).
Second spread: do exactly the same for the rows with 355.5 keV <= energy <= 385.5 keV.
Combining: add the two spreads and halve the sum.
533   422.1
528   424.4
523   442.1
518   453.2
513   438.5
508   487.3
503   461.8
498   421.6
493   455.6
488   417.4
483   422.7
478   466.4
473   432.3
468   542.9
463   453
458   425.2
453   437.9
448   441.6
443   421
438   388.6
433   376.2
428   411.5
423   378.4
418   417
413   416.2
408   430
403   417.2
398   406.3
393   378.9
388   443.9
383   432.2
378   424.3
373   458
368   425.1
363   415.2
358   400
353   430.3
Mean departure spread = 18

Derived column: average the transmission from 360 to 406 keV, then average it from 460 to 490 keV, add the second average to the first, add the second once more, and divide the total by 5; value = 267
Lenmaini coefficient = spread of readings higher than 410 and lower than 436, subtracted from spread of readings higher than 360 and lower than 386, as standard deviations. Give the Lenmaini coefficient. -4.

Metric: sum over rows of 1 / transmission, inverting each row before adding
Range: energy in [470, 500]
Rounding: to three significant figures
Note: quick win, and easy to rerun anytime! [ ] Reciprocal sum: 0.0138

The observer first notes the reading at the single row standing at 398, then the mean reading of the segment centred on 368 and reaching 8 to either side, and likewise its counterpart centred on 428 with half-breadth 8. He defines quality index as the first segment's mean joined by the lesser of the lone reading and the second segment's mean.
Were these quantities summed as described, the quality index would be 821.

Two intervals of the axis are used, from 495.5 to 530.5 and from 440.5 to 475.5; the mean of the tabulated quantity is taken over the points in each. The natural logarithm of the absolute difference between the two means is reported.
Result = 1.3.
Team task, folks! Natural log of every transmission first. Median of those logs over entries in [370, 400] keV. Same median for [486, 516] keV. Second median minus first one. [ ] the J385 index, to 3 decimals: 0.043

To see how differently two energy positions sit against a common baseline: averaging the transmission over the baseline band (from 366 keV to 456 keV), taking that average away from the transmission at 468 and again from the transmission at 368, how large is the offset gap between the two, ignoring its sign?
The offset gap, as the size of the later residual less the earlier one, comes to 118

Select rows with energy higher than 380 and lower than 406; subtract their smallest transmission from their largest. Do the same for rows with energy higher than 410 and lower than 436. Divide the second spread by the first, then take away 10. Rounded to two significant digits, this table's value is -9.4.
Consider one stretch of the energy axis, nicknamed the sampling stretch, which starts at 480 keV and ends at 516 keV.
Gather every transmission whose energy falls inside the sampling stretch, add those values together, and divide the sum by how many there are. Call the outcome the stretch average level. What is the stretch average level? 444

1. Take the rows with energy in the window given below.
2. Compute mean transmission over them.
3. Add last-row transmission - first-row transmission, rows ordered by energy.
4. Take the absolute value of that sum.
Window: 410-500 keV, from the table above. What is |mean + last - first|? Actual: 435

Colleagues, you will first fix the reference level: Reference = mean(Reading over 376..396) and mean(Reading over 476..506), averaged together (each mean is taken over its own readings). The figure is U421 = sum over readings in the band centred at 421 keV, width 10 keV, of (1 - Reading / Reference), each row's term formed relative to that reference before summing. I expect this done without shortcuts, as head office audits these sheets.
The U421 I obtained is 0.15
